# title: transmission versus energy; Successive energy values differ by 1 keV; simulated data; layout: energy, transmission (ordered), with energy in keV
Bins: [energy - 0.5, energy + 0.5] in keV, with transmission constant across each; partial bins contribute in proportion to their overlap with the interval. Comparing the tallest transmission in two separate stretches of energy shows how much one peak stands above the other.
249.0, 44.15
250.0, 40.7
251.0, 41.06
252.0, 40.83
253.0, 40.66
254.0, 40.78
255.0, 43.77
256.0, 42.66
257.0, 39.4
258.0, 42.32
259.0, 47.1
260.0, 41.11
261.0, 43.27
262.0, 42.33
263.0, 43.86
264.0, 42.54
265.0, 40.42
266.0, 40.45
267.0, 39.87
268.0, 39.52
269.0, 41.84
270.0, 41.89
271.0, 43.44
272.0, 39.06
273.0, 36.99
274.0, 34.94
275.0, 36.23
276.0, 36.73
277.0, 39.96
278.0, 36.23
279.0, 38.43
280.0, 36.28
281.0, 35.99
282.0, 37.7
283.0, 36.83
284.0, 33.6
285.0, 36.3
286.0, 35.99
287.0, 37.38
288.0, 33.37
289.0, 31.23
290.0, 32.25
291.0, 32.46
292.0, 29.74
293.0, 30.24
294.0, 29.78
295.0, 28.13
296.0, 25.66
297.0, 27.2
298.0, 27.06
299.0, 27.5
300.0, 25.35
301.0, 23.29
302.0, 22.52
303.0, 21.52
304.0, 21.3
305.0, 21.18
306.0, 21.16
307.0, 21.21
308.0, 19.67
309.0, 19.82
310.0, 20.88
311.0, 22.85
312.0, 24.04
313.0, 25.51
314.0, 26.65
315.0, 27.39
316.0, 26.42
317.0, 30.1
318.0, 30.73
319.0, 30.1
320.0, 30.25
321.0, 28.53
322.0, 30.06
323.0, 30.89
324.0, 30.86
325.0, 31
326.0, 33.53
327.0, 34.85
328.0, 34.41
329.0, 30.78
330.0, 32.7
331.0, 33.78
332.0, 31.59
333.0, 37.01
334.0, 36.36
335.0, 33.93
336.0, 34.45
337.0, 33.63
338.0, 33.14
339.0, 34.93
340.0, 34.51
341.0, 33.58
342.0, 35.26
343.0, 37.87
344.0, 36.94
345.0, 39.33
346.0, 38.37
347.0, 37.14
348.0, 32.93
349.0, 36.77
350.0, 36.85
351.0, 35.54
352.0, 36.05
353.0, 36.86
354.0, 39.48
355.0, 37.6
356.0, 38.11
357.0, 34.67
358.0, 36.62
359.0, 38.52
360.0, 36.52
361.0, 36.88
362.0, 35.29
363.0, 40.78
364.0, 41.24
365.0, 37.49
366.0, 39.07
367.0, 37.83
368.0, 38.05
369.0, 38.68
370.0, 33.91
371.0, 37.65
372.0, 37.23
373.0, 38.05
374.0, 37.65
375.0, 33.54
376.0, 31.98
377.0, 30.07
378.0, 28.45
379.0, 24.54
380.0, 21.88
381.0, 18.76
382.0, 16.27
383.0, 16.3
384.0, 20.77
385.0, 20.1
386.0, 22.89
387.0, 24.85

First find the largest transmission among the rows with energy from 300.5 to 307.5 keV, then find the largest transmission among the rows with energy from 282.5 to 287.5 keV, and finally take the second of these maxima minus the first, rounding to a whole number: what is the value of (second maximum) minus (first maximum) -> 14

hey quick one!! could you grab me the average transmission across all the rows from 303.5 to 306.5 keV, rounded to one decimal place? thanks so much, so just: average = 21.2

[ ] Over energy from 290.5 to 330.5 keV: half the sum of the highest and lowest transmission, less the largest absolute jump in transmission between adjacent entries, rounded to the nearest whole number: 24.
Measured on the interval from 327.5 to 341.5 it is 28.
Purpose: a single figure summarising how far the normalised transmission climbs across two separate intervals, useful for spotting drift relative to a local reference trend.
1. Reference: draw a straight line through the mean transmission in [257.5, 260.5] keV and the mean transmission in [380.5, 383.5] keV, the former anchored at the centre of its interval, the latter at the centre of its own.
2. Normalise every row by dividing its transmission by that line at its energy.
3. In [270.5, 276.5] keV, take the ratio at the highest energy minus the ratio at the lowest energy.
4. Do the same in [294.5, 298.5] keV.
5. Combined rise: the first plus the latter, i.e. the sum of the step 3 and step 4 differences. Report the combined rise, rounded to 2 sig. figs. -0.16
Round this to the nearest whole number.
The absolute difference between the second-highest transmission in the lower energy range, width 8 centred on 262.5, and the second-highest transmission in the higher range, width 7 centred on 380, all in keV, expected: 15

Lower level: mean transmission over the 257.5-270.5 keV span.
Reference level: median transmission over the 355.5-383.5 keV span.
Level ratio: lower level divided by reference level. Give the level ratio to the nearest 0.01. 1.14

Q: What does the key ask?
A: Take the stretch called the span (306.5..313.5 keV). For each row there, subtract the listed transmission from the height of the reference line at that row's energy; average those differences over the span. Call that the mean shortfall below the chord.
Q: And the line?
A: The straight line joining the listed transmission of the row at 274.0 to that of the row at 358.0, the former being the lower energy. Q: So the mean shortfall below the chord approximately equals 14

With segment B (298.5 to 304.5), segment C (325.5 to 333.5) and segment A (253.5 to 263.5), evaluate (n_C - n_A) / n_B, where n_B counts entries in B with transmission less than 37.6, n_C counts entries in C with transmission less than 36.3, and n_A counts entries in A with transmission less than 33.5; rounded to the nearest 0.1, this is 1.2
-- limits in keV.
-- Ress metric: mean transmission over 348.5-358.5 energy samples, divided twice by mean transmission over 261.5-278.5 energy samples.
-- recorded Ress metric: 0.0233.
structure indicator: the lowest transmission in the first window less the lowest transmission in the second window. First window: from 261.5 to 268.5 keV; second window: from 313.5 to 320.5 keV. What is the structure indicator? 13.1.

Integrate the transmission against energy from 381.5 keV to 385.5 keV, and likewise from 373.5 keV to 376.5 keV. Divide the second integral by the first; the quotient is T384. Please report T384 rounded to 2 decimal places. 1.40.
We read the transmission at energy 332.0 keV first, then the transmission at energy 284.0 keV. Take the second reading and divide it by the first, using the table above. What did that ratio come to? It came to 1.06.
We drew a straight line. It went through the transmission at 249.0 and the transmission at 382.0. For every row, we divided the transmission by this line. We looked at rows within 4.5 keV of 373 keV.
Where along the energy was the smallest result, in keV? 377.0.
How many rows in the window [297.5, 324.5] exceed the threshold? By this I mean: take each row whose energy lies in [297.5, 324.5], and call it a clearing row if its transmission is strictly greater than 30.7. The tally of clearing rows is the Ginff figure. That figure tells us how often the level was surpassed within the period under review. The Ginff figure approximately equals 3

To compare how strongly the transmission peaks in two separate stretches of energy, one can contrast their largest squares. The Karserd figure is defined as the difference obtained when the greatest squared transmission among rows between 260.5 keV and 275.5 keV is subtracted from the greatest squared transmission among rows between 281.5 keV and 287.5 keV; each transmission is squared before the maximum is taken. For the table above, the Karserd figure -502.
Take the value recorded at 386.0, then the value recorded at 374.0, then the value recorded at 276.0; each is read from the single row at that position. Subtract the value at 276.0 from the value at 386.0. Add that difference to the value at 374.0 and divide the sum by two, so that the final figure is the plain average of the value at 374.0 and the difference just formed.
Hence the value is 12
